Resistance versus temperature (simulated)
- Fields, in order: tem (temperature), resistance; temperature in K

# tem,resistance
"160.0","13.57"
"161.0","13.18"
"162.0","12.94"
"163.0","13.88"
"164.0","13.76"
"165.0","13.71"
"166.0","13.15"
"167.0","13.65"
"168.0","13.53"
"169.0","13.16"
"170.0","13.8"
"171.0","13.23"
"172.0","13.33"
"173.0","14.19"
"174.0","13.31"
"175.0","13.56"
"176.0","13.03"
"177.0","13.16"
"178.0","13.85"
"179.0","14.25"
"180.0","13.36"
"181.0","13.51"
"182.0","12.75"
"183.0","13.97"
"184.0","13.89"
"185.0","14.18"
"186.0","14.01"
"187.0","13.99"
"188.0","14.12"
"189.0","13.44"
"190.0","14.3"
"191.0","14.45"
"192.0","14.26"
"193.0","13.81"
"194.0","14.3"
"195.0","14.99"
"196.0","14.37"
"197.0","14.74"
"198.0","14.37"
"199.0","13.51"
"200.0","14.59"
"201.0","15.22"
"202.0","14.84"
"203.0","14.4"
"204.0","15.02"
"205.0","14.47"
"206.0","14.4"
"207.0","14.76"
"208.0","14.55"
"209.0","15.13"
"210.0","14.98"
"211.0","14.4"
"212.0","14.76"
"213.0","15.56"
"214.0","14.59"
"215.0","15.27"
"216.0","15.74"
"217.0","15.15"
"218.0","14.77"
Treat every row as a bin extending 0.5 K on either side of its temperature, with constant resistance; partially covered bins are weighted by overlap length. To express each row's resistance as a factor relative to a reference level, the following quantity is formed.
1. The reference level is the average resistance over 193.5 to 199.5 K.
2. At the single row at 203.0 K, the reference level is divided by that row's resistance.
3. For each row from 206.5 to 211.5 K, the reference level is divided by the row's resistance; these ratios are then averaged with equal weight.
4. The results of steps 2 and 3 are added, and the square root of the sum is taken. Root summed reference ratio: 1.40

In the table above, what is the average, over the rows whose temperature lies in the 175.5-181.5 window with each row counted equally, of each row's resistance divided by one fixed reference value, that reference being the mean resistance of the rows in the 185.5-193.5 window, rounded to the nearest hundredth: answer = 0.96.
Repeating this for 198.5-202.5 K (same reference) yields 1.04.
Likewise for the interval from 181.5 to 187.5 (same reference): 0.98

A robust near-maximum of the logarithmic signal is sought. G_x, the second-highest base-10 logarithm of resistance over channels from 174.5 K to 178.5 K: 1.13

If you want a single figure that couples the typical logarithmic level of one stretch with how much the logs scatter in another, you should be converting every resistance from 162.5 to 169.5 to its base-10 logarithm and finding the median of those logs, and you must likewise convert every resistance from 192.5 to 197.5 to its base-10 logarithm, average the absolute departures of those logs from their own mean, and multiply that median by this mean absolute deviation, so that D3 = 0.0115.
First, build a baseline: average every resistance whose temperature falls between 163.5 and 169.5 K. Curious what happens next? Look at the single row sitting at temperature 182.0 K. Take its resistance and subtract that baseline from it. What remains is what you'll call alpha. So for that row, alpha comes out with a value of -0.7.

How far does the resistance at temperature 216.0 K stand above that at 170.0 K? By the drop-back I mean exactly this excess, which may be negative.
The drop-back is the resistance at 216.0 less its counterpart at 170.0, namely 1.9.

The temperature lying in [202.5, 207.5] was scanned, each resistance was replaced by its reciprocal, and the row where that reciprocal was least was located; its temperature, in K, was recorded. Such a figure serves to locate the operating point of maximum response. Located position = 204.0 K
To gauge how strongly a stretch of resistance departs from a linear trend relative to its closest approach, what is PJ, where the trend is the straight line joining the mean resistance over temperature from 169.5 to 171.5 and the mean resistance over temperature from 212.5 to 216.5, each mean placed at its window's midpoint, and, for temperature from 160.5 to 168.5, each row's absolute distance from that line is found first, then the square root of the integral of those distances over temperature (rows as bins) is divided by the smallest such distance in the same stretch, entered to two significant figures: 32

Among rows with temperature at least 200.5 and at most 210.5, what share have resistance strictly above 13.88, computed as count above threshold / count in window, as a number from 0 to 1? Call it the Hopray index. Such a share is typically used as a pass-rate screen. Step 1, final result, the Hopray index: 1.00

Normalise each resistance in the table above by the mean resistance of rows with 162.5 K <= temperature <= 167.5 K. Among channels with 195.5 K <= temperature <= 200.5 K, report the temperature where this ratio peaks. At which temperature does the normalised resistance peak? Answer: 197.0 K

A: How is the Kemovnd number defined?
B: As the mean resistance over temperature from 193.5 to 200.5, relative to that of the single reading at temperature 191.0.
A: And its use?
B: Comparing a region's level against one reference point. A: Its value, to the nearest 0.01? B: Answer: 1.00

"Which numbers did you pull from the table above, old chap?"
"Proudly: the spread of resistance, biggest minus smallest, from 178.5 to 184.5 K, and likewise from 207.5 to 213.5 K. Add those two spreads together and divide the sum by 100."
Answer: 0.027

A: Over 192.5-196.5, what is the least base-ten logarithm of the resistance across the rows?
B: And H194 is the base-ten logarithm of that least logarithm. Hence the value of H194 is 0.057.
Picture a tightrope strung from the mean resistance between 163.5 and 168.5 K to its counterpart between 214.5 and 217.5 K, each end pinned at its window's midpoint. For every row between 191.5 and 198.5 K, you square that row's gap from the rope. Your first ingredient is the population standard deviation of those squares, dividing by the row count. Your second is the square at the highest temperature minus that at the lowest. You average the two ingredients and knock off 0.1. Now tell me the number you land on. 0.02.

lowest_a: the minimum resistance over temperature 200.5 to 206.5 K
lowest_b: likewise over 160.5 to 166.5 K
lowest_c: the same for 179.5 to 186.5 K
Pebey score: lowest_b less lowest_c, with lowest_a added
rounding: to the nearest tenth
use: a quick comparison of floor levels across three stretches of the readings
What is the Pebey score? 14.6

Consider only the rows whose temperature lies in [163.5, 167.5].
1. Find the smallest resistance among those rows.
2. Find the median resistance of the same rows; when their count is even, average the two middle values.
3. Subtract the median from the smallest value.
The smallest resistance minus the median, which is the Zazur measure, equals -0.53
